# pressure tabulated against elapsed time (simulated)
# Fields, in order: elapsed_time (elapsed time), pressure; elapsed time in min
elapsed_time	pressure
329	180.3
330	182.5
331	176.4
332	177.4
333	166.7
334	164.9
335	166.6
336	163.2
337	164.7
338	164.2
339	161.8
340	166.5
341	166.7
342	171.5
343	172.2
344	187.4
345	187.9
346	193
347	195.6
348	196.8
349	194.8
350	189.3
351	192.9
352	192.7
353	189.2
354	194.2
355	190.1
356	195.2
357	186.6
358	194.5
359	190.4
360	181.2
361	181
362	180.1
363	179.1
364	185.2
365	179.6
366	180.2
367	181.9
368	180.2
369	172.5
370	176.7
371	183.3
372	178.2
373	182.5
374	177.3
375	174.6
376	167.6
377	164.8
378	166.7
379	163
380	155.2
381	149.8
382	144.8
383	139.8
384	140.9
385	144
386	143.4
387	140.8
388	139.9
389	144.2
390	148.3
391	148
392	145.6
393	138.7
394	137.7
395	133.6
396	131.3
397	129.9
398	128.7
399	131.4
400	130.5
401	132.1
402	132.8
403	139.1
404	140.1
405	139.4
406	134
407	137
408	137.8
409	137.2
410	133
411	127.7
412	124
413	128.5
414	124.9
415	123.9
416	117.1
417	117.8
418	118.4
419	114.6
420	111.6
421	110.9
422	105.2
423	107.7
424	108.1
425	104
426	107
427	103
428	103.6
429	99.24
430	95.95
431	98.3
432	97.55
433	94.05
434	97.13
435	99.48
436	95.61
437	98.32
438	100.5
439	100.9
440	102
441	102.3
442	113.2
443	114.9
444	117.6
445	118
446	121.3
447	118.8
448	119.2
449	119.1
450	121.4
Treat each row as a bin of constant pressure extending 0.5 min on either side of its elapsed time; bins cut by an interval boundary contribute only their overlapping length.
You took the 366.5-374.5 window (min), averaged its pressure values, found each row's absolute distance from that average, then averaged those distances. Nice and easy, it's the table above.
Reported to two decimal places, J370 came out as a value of 2.90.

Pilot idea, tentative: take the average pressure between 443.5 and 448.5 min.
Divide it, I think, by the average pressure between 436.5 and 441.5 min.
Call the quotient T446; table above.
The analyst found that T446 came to 1.18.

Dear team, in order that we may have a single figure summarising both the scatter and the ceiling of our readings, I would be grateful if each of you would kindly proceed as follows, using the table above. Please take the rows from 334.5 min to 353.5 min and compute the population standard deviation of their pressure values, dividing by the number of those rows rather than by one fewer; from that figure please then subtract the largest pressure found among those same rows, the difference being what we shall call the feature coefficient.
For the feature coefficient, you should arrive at -184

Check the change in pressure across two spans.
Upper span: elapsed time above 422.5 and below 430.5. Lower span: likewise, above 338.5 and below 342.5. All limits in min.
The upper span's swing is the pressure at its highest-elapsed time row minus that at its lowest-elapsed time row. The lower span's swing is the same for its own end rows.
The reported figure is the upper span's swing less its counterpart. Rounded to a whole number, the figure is -21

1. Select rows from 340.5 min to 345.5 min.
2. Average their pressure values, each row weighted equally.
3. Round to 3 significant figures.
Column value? 177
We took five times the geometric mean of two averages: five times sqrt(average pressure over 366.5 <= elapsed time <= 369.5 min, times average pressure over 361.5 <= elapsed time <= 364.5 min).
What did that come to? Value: 899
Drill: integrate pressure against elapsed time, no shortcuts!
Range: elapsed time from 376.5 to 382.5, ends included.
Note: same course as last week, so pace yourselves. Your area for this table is 944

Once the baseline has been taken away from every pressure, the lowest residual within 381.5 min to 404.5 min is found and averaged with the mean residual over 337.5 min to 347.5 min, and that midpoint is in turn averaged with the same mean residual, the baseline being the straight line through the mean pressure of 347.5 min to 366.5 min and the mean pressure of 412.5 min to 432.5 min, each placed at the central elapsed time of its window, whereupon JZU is -26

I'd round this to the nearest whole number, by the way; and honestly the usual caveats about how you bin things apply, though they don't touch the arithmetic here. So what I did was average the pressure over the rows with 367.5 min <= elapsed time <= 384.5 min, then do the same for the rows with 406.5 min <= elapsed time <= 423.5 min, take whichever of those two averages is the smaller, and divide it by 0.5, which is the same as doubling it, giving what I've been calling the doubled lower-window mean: 244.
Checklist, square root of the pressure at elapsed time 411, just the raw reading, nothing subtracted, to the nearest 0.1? 11.3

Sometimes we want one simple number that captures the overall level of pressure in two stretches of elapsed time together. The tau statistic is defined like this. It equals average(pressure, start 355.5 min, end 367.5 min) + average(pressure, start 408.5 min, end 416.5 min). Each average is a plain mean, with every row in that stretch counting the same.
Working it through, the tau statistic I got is 312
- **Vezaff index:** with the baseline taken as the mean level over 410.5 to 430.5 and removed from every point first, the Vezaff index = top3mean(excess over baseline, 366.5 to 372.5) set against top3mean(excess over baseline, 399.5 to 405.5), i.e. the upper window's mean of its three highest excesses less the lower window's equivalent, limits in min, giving -42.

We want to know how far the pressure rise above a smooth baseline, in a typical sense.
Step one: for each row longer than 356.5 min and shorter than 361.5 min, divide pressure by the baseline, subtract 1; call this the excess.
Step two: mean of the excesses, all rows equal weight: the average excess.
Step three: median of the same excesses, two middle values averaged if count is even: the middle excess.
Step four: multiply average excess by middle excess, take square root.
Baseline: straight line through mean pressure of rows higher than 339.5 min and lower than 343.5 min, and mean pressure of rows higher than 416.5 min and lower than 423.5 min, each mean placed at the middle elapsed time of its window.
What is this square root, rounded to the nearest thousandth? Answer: 0.187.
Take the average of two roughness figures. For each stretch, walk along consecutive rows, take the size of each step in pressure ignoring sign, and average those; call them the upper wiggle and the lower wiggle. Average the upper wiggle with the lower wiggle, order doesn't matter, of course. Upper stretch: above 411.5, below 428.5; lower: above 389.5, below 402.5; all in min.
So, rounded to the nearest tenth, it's 2.5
